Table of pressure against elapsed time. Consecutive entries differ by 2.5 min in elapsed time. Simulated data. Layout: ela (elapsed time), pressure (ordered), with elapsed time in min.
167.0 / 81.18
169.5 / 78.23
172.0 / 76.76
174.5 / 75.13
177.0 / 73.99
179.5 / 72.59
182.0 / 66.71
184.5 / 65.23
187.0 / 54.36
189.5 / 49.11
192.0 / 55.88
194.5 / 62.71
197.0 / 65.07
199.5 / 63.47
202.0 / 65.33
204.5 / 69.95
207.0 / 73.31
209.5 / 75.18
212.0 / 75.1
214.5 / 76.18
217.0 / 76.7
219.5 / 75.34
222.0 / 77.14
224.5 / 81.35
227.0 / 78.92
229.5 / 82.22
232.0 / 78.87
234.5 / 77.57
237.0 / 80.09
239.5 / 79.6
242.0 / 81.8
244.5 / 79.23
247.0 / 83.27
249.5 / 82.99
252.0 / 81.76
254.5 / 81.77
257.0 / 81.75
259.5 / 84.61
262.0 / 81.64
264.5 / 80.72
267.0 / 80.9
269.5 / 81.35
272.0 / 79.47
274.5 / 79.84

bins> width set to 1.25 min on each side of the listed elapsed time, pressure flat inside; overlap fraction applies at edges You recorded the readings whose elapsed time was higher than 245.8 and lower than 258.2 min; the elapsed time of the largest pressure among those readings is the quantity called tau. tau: 247.0 min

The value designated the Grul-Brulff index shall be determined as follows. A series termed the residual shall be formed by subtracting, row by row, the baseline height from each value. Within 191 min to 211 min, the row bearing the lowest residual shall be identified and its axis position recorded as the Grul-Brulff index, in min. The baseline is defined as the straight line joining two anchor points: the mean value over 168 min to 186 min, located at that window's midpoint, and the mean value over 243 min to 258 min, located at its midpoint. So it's 192.0 min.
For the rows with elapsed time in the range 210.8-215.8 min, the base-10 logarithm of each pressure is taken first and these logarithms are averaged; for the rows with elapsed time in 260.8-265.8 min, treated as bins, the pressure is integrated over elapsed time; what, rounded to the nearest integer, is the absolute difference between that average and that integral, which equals 404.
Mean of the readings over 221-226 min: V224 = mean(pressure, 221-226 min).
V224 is 79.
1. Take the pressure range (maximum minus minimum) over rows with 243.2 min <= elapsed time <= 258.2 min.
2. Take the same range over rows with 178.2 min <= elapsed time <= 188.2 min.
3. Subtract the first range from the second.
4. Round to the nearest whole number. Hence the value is 14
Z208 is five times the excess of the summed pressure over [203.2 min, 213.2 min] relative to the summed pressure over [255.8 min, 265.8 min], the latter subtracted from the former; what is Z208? -176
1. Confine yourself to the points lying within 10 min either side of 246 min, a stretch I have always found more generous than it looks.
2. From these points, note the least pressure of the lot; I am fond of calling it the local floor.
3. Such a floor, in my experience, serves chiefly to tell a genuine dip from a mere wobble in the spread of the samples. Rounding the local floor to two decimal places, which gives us 79.23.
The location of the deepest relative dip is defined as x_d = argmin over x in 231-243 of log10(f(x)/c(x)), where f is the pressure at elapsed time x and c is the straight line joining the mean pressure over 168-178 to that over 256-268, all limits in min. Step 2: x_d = 234.5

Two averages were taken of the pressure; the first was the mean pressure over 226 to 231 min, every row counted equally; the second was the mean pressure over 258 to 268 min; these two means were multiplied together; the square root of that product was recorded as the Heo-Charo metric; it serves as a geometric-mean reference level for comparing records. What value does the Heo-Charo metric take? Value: 81.3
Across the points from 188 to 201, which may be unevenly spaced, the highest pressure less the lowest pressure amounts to 16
